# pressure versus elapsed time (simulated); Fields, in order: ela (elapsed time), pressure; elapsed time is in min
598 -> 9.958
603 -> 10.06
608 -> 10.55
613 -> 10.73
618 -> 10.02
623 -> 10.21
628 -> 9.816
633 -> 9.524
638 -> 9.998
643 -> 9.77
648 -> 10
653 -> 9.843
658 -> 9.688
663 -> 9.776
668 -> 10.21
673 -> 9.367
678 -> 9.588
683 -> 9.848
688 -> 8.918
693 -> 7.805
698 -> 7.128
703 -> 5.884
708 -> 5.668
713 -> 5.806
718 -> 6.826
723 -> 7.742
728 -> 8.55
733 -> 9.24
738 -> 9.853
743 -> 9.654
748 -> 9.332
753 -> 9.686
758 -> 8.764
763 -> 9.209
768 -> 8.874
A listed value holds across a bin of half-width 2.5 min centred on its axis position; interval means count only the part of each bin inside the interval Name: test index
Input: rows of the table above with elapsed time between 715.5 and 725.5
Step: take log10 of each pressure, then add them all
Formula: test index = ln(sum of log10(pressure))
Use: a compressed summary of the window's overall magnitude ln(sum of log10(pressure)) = 0.544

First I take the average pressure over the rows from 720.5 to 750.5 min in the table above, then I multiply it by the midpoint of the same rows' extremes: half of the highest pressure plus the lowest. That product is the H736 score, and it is 80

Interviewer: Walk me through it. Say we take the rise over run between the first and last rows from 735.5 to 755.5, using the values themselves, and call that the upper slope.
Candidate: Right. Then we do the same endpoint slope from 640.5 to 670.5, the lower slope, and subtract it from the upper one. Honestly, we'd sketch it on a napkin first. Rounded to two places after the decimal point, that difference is -0.03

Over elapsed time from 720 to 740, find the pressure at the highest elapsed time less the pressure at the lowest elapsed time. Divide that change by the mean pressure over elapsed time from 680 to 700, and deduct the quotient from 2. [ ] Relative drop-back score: 1.75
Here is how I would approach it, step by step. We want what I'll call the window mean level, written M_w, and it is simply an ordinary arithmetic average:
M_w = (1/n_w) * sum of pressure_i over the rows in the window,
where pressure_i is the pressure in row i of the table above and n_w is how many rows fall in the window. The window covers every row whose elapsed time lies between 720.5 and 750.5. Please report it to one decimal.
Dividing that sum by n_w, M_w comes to 9.1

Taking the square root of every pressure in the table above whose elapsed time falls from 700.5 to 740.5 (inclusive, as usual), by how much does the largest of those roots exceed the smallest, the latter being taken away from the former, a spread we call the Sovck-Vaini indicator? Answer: 0.76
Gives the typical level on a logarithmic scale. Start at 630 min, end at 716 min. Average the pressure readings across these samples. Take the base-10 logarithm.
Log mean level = 0.94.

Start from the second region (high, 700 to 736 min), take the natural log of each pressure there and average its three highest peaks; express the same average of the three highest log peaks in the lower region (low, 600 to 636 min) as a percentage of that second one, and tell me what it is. 110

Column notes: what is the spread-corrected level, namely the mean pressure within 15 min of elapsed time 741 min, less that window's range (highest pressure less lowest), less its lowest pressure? -0.5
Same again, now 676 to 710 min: -2.0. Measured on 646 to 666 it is -0.2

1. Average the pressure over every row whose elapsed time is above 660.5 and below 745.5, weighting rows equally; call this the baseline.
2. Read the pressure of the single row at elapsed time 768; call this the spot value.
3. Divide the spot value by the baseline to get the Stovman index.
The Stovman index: 1.1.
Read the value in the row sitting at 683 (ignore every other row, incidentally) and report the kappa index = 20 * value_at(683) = 197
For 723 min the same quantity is 155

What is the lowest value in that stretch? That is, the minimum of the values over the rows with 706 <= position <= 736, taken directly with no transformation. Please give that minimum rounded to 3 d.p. 5.668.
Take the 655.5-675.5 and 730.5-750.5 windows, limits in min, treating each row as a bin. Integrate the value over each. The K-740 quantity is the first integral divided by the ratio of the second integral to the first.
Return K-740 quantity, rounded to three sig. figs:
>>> 200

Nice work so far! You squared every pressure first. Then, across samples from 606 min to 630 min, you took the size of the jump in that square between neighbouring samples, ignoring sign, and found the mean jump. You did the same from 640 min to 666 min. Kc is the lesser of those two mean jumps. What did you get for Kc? 3.1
